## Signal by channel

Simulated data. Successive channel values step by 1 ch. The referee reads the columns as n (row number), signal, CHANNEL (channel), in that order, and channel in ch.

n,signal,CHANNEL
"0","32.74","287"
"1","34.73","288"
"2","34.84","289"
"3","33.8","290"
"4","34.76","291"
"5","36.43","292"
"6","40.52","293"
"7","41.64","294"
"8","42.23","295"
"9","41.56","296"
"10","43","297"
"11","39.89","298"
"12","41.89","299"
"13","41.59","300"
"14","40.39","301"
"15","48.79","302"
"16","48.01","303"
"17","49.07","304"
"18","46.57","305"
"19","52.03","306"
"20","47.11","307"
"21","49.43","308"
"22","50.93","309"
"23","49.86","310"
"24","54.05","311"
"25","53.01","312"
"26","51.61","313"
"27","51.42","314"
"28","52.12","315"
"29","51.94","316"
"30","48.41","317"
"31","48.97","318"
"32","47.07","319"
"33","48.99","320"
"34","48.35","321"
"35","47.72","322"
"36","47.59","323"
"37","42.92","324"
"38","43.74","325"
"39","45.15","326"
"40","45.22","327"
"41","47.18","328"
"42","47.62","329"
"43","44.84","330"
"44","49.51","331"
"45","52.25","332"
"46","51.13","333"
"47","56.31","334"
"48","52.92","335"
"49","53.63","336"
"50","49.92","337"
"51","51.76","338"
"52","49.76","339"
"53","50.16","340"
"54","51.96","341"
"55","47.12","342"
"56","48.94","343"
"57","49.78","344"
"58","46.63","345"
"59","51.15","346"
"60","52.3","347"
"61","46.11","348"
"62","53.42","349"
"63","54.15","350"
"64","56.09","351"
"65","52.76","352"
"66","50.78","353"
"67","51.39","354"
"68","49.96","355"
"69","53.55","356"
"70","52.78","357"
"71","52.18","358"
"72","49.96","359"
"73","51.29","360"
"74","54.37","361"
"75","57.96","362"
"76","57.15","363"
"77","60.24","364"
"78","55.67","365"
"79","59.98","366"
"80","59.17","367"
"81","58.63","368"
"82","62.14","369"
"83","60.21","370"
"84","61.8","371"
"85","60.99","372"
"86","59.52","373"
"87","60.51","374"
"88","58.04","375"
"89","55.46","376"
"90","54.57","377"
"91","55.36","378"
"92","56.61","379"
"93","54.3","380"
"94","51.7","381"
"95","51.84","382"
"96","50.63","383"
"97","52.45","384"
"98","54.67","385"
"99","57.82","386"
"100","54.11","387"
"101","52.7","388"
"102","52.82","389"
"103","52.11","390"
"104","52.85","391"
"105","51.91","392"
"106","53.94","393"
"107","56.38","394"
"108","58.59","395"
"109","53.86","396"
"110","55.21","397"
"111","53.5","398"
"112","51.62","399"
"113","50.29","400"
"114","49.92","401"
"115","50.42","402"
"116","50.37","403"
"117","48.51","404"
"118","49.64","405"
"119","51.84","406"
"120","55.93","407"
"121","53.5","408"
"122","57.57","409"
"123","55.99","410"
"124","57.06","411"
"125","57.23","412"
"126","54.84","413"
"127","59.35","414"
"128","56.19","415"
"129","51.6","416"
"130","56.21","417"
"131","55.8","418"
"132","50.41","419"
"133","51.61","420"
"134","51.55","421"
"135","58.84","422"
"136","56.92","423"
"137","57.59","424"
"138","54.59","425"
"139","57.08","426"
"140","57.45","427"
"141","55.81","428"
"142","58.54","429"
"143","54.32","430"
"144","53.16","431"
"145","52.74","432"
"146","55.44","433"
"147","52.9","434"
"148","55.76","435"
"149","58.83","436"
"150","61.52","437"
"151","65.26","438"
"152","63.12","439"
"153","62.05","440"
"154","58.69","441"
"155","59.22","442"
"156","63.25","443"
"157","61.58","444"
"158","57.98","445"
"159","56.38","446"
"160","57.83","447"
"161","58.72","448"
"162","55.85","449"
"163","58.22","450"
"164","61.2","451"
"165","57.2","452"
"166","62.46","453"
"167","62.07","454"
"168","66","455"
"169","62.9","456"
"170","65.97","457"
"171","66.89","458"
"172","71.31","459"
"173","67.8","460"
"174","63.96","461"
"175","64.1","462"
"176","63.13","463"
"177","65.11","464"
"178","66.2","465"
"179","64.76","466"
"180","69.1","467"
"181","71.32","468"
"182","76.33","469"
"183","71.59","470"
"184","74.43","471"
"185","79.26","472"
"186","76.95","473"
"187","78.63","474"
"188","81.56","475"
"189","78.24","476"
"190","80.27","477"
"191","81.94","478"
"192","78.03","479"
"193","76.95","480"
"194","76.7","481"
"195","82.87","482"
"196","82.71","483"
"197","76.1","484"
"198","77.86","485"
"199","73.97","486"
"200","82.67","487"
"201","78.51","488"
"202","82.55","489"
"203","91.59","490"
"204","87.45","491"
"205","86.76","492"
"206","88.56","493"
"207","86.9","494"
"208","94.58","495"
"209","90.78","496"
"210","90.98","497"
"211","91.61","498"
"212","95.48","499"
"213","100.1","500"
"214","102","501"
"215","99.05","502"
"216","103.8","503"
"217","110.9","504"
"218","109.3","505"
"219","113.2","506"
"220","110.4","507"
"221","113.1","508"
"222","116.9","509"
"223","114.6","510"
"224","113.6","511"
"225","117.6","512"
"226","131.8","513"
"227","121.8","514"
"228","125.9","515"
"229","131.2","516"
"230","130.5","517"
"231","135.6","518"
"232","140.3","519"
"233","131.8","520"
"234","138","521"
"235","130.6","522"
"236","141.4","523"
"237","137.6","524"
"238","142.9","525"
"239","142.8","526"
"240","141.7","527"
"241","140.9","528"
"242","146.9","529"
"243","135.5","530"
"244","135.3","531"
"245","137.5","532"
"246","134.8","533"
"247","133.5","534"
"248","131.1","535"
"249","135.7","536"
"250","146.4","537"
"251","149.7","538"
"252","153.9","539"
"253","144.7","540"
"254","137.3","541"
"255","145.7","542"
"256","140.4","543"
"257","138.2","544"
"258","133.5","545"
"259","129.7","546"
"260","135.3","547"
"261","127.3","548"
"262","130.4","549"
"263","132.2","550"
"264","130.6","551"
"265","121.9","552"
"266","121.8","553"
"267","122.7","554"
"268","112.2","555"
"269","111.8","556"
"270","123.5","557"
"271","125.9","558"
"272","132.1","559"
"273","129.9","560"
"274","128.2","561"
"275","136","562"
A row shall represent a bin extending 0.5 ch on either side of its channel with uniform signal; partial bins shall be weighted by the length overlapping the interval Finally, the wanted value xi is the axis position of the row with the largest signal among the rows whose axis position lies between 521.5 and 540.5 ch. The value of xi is 539 ch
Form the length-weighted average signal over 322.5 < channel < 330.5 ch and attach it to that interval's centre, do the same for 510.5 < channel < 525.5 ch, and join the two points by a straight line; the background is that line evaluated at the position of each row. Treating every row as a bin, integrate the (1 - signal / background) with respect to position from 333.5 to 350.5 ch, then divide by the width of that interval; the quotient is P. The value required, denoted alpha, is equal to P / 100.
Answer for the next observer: 0.0003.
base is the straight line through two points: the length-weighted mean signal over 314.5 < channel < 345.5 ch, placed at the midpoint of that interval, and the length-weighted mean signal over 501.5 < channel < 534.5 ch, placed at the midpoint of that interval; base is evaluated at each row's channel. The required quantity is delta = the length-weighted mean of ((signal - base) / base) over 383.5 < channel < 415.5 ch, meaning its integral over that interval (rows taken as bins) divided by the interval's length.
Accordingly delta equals -0.309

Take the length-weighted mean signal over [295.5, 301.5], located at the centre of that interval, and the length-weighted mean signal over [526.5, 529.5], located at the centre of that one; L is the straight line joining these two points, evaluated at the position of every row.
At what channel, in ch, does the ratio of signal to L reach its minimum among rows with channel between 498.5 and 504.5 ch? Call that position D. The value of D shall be 499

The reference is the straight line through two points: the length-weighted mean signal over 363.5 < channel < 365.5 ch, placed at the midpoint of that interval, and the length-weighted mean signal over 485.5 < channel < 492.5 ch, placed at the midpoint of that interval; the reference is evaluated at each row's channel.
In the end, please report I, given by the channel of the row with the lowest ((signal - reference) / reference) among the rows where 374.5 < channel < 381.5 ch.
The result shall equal 381 ch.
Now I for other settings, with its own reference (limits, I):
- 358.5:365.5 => 359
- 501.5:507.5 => 502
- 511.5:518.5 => 512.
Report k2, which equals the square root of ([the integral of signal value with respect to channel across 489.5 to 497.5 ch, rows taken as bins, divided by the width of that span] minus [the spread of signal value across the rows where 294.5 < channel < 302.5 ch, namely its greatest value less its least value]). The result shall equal 9.0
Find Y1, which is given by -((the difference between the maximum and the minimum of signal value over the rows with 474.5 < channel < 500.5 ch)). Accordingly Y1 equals -26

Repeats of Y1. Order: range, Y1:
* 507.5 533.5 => -34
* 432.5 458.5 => -14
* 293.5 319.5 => -14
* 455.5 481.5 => -19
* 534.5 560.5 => -42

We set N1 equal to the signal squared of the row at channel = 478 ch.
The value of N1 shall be 6714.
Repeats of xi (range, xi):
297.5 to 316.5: 311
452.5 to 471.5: 469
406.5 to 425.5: 414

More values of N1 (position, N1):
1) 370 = 3625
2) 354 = 2641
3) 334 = 3171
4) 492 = 7527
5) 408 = 2862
